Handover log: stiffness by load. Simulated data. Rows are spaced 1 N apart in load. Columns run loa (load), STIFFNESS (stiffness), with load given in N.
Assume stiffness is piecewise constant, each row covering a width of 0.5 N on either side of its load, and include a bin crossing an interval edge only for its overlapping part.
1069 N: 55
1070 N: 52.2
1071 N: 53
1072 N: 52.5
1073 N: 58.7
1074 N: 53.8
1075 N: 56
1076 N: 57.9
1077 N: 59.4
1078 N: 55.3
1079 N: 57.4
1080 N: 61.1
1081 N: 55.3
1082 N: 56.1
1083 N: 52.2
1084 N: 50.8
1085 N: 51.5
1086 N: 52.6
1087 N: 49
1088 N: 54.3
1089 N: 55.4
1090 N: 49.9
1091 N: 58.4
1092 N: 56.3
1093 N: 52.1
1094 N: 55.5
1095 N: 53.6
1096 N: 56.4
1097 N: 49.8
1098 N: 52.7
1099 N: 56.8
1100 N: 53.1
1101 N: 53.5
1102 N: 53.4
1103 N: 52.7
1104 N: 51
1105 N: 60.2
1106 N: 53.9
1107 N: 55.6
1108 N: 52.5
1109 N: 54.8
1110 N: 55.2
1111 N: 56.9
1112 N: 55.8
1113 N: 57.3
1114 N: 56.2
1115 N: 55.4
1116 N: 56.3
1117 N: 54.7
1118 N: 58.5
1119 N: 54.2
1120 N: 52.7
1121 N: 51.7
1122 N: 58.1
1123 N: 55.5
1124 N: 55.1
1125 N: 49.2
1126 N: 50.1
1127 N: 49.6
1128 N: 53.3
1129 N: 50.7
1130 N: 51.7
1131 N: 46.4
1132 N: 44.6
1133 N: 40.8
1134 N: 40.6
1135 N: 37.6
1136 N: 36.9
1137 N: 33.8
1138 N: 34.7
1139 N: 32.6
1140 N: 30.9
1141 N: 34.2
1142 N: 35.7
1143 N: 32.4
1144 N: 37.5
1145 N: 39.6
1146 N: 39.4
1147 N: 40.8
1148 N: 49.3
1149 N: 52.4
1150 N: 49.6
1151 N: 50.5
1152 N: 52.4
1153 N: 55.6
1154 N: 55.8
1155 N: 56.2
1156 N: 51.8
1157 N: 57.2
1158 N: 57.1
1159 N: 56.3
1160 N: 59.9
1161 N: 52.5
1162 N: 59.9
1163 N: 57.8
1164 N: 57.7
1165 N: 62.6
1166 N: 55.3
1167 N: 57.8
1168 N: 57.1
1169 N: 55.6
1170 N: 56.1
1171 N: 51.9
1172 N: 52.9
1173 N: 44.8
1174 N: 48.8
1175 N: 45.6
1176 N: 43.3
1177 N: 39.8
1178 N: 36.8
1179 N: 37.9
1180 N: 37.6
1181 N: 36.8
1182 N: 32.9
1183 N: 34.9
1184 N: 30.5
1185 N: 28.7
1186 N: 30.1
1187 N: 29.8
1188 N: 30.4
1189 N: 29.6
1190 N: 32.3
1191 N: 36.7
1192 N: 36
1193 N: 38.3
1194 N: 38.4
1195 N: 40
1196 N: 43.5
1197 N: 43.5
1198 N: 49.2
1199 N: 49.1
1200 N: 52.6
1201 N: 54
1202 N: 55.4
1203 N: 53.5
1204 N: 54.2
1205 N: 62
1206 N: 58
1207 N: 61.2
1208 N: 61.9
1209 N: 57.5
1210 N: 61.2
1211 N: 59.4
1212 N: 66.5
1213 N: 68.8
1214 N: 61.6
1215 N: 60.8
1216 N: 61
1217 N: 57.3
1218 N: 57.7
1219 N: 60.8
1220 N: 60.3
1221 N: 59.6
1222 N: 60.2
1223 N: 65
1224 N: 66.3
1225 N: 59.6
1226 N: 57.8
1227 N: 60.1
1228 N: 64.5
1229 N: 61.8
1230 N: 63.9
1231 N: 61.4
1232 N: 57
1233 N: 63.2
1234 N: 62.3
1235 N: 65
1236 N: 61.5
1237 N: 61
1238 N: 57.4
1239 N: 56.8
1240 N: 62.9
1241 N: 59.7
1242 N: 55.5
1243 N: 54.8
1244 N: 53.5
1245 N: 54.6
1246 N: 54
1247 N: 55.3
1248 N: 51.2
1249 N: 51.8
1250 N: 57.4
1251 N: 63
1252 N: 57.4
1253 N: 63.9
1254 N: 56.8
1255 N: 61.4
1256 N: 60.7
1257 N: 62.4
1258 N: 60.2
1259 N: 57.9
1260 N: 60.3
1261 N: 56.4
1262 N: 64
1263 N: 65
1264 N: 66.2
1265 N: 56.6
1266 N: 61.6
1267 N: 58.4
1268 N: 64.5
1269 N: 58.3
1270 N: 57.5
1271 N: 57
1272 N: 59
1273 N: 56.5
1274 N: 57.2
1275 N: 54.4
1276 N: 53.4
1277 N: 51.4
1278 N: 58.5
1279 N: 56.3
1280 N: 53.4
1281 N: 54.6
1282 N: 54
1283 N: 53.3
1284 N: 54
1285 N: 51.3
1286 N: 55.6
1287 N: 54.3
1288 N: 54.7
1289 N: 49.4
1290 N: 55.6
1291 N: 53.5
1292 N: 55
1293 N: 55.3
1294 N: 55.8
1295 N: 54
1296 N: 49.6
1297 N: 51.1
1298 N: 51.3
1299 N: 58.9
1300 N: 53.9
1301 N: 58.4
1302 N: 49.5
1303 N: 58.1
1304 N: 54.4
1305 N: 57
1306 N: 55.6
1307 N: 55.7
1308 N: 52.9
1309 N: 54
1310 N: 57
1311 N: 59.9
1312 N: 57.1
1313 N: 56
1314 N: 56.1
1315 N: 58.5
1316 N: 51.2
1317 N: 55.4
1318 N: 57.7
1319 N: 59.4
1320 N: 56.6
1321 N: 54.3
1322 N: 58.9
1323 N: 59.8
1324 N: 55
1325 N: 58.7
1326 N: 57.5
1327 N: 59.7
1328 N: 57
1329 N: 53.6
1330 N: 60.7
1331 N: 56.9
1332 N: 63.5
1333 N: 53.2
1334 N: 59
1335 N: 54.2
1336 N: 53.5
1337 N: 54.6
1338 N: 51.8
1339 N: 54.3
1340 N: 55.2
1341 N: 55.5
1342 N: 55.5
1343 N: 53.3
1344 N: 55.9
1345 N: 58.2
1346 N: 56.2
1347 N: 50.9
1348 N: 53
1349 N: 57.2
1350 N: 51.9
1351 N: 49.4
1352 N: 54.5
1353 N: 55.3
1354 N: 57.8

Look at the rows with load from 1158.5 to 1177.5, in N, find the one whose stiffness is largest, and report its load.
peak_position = 1165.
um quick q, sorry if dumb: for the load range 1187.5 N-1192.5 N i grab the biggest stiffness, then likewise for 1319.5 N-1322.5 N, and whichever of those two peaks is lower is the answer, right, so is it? 36.7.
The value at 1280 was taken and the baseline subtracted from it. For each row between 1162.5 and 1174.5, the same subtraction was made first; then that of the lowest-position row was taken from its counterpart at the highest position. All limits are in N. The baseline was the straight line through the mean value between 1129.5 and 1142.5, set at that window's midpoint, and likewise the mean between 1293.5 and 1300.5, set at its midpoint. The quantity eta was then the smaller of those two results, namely -10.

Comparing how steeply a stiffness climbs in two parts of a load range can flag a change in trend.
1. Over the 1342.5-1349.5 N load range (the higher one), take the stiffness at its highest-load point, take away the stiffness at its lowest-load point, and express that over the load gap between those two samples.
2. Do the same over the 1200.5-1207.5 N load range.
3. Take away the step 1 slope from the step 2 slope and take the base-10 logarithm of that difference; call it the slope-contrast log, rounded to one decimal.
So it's -0.3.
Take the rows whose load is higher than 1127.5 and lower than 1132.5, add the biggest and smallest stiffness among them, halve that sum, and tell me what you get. 49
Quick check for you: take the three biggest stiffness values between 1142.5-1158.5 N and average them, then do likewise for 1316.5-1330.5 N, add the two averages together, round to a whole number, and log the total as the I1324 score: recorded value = 117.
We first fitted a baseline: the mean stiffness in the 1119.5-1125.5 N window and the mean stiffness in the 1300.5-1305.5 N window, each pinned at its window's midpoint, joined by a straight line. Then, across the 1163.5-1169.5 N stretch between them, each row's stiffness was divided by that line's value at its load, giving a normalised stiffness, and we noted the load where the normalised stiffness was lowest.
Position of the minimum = 1166 N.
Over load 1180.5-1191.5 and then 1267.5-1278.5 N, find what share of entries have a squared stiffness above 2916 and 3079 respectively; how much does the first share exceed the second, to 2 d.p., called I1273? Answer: -0.73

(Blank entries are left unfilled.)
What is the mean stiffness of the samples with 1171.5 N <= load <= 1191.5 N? 37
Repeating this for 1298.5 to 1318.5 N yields 56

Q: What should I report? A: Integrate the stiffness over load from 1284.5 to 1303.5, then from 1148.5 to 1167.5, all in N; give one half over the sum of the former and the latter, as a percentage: 0.0240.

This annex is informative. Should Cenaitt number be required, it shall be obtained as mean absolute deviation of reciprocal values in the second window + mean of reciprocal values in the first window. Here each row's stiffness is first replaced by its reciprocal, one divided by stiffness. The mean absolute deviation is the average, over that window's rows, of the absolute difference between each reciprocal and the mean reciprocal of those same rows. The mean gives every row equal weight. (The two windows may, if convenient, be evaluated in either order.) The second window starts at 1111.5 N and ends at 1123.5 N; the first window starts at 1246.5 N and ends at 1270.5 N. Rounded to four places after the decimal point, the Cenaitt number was 0.0174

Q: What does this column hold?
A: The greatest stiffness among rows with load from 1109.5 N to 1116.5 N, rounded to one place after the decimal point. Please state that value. 57.3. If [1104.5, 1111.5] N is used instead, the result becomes 60.2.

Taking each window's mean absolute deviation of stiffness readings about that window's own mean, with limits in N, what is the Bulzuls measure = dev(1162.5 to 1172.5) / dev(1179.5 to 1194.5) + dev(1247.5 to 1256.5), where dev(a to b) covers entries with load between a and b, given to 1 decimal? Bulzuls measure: 4.3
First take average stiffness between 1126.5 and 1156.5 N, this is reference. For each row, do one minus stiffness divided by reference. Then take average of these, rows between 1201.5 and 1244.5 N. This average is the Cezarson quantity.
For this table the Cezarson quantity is -0.37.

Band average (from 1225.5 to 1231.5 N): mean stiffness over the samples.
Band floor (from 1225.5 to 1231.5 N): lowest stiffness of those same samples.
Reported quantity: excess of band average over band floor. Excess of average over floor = 3.8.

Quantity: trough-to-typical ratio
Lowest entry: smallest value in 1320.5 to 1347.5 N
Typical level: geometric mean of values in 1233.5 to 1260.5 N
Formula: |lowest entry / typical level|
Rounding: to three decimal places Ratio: 0.872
